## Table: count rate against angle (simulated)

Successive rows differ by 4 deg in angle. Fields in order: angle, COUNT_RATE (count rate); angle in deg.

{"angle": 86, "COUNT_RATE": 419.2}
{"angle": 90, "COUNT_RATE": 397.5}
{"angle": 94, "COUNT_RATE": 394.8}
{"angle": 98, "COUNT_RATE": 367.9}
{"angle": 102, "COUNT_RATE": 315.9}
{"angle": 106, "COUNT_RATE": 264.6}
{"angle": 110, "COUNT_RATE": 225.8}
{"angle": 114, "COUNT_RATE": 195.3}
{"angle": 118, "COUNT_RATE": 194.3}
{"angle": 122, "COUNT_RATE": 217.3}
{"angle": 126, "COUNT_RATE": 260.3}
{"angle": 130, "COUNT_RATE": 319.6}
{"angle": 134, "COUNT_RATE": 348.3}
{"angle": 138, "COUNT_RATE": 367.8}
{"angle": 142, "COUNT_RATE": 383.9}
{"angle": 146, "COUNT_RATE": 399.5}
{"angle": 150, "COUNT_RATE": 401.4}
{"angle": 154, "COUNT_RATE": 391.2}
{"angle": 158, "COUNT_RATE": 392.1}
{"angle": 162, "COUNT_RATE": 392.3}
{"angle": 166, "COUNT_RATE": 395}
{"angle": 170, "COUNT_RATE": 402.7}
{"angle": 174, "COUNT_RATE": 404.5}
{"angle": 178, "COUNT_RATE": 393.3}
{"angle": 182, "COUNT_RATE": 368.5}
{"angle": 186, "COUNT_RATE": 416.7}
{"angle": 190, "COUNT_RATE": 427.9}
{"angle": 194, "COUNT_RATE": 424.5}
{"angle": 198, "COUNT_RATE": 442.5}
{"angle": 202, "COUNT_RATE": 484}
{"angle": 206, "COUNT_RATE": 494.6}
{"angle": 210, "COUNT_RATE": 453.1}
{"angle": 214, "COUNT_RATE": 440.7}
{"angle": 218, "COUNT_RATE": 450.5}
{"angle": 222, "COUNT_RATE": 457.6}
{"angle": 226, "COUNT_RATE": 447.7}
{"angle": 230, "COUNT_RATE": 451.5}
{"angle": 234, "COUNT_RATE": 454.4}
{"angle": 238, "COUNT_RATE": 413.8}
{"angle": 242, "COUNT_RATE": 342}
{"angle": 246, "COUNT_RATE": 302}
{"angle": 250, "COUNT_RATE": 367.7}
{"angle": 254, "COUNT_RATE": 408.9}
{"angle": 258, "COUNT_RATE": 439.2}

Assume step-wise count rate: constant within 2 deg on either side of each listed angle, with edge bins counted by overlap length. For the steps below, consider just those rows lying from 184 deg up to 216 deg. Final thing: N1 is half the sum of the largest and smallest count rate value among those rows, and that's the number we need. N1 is 456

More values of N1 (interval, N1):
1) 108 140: 281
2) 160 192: 398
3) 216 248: 380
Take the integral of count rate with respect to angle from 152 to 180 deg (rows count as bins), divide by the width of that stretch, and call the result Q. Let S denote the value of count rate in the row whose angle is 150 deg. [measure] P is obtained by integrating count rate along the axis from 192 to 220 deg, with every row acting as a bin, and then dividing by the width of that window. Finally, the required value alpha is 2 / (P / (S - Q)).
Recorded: 0.0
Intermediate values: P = 456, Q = 396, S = 401.4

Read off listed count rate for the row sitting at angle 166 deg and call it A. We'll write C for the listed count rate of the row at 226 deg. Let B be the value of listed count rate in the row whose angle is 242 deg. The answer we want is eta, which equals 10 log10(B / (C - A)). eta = 8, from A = 395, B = 342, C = 447.7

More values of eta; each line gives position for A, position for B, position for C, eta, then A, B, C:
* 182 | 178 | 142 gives 14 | 368.5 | 393.3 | 383.9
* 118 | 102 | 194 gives 1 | 194.3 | 315.9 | 424.5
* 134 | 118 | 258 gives 3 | 348.3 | 194.3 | 439.2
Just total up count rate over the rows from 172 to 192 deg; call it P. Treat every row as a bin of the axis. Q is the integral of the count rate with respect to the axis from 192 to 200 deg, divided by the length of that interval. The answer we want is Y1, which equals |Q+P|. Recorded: 2444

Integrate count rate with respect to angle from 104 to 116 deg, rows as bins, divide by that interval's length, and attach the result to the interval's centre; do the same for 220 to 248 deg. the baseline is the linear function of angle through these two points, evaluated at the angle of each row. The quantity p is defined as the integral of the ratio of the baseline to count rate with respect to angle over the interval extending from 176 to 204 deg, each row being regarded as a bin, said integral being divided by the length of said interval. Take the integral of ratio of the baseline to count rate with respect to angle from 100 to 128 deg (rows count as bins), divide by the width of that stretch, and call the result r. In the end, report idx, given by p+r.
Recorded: 1.83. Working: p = 0.82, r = 1.01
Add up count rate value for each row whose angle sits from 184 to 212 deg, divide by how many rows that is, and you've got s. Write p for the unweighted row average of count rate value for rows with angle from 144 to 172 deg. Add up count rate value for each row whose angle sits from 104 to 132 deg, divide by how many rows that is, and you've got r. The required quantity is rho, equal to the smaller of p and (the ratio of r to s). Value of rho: 0.53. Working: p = 396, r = 240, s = 449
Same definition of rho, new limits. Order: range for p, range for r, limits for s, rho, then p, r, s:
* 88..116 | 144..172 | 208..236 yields 0.88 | 309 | 396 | 451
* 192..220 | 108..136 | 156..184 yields 0.64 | 456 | 252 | 393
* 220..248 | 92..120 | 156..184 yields 0.71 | 410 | 280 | 393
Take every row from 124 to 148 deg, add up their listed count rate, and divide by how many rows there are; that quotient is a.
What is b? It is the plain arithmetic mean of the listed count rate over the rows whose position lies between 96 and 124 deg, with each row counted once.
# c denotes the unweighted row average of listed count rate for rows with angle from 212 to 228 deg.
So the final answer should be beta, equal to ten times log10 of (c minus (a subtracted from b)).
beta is 27.3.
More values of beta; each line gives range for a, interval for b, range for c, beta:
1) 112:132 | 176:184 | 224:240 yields 24.7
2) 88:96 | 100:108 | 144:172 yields 27.0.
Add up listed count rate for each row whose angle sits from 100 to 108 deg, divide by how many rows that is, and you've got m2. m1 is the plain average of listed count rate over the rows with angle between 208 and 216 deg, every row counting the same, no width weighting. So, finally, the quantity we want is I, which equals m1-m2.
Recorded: 157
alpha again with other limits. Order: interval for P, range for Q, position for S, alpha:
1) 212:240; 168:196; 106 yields -0.6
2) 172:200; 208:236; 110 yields -1.1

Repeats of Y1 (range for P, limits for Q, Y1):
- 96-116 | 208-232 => 1820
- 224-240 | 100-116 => 2018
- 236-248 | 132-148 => 1433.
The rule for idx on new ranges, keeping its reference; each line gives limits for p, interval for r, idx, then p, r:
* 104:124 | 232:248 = 2.22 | 1.08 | 1.14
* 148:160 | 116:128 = 1.85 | 0.74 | 1.11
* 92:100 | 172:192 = 1.38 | 0.55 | 0.83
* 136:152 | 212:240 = 1.61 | 0.72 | 0.90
